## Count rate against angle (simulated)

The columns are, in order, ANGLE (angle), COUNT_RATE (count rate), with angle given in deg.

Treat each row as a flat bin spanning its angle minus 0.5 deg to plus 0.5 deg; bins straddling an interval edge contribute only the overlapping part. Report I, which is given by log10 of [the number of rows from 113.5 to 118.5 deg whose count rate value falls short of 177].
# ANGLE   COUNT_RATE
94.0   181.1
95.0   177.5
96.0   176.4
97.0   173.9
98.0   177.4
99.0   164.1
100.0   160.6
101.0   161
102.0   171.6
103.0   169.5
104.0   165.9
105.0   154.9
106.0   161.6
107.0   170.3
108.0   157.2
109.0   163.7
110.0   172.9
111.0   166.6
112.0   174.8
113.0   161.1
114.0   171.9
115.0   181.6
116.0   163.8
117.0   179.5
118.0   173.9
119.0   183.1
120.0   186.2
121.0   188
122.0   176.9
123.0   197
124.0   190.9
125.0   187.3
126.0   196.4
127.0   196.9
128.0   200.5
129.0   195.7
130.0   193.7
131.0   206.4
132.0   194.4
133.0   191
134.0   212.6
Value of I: 0.477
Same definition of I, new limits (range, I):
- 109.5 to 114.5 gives 0.699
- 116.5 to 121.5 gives 0.000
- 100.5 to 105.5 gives 0.699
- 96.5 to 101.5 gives 0.602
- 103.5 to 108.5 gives 0.699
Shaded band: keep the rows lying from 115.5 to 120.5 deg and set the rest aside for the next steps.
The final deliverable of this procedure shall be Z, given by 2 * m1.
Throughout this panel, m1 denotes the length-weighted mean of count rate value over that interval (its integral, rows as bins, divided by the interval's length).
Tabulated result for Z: 355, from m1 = 177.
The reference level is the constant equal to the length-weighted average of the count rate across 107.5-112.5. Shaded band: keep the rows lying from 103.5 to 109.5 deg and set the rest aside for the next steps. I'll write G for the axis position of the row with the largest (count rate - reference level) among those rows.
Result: 107.0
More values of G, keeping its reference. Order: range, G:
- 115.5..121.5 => 121.0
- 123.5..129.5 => 128.0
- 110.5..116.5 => 115.0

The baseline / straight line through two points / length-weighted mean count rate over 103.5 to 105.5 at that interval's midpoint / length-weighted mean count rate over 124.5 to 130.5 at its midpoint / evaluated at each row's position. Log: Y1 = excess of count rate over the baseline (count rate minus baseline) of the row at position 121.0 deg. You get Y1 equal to 3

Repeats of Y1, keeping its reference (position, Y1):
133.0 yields -12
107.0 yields 6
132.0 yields -7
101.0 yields 6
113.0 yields -12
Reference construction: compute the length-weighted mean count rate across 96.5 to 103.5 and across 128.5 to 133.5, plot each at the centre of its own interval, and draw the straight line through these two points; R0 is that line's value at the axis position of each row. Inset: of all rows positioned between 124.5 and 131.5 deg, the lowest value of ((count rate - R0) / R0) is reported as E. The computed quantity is -0.02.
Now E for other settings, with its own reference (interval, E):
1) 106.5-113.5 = -0.11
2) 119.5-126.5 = -0.06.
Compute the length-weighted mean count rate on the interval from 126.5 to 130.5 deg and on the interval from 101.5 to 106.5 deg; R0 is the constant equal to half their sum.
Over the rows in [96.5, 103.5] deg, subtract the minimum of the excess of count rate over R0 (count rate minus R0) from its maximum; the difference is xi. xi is 16.8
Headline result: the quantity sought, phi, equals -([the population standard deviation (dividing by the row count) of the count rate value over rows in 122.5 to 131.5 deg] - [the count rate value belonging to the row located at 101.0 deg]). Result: 156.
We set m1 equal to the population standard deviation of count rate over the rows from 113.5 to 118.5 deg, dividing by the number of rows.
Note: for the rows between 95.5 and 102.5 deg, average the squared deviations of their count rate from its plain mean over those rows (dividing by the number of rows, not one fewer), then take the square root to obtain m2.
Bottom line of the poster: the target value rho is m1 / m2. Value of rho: 0.94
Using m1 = 6.3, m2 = 6.7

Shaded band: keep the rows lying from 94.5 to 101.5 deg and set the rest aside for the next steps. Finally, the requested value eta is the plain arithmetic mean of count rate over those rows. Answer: 170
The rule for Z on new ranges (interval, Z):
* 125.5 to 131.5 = 397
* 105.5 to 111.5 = 331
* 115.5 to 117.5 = 343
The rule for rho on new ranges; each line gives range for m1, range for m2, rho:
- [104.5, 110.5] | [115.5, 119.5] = 0.89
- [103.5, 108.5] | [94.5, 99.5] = 1.11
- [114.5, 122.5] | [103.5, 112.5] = 1.13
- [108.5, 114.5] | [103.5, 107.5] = 0.89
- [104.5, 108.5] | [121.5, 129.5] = 0.83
